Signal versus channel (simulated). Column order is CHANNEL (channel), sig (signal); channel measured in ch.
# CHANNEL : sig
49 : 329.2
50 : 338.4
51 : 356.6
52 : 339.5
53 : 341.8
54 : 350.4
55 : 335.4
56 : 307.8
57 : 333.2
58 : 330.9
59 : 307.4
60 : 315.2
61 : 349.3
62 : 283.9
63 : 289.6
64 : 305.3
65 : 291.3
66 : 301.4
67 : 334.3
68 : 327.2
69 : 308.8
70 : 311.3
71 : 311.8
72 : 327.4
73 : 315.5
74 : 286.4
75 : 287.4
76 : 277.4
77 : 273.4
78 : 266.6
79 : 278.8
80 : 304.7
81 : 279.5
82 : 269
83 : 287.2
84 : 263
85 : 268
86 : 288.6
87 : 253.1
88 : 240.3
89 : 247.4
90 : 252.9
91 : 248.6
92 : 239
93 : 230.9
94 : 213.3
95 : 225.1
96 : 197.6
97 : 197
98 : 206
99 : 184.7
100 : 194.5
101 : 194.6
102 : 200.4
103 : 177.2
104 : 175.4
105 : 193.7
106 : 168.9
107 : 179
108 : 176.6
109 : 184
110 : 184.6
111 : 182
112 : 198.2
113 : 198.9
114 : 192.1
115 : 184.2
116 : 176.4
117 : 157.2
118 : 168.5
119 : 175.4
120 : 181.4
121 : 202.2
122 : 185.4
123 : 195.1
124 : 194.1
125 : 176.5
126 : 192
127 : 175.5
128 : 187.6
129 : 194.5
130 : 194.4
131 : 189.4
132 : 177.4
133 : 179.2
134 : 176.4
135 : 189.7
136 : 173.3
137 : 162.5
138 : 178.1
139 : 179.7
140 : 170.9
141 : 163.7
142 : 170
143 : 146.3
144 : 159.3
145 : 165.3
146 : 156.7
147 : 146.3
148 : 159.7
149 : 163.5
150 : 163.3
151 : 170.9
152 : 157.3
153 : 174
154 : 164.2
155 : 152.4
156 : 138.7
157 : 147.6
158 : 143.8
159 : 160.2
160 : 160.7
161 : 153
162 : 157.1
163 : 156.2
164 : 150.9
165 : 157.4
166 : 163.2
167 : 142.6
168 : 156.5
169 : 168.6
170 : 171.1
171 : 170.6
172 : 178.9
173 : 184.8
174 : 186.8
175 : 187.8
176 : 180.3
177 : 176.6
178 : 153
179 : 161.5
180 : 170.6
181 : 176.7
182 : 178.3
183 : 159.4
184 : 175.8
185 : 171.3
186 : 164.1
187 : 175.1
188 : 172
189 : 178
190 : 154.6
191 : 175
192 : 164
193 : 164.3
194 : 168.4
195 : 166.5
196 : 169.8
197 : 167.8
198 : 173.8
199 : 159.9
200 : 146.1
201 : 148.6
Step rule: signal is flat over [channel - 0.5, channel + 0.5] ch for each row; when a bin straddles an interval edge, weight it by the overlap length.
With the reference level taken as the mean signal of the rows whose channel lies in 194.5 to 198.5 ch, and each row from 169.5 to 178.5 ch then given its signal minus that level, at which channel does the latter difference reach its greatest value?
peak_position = 175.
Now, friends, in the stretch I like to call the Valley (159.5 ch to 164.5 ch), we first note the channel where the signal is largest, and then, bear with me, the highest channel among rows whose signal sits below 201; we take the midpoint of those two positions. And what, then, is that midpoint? 162.0 ch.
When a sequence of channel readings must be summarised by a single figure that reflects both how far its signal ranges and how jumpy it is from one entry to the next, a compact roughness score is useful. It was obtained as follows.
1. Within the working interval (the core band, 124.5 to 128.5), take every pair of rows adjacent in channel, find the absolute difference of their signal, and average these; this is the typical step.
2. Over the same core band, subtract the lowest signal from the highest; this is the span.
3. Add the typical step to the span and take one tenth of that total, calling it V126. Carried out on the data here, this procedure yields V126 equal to 3.1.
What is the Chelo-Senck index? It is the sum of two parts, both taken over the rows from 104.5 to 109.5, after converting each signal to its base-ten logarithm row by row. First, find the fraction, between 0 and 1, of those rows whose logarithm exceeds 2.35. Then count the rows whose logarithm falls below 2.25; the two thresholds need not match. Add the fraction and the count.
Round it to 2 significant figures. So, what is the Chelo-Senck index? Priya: 2.0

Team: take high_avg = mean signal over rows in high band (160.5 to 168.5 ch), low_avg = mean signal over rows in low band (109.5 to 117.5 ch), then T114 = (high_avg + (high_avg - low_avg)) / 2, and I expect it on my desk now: 63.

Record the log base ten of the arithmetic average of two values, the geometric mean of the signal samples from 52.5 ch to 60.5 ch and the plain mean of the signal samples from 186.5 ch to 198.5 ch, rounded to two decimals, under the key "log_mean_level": 2.39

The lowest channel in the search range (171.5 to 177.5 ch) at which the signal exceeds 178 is 172 ch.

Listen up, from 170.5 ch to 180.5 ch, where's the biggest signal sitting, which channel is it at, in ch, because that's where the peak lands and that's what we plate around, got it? 175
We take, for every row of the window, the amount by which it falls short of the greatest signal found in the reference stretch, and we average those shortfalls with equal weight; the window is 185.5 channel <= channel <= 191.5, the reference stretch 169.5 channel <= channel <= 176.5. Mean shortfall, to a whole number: 18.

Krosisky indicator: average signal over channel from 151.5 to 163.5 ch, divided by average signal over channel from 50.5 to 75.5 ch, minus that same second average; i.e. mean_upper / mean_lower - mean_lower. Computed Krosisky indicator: -317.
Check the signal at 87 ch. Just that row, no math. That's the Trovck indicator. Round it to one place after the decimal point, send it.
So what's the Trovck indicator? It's 253.1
